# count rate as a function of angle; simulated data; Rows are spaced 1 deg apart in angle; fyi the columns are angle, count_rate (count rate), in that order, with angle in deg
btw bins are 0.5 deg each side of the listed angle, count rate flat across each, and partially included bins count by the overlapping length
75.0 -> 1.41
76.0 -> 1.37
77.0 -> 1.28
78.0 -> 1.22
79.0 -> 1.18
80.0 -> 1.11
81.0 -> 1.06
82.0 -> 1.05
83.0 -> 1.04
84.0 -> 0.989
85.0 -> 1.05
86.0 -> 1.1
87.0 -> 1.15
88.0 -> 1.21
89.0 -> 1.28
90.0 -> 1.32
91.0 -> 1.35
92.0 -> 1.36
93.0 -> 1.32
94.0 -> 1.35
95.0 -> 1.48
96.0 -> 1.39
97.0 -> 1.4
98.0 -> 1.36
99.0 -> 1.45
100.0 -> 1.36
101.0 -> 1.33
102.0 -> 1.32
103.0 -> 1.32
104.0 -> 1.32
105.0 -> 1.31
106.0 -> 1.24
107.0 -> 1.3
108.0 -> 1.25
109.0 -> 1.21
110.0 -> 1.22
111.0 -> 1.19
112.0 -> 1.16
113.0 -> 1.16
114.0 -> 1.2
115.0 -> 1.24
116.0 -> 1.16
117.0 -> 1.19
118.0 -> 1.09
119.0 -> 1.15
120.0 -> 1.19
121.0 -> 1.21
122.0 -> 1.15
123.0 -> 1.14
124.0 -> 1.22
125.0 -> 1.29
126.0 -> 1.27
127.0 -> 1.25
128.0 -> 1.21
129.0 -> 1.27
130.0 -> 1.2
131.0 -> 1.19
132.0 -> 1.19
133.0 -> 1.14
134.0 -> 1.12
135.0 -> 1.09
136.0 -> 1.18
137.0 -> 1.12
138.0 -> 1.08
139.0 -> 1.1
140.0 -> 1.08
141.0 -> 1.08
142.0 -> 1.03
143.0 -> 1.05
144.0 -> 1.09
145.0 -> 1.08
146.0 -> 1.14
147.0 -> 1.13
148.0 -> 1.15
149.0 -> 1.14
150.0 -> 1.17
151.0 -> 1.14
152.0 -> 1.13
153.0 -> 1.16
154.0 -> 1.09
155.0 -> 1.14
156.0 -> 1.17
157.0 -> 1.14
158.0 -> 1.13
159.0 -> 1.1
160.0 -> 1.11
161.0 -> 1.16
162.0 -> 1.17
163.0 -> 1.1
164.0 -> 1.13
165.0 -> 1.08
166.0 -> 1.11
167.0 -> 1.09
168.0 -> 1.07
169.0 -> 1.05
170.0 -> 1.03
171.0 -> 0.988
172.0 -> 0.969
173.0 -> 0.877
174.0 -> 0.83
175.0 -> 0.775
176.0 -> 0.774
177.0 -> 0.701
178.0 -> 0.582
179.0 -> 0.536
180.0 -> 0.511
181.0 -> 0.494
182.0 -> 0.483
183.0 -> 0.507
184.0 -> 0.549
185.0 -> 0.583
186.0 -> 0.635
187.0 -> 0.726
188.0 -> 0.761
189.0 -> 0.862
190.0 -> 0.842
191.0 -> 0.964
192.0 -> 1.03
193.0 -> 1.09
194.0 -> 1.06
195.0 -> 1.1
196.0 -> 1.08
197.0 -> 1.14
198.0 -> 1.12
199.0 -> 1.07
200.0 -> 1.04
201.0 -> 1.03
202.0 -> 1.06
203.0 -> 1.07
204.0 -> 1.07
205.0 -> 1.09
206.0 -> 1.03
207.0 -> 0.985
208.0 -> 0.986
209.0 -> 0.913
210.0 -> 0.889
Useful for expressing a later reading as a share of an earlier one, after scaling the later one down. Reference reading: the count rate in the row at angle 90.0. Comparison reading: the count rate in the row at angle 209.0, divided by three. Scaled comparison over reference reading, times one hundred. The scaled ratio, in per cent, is 23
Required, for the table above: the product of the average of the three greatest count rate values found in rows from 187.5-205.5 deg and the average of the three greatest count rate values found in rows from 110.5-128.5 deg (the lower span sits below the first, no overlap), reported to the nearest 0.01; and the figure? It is 1.42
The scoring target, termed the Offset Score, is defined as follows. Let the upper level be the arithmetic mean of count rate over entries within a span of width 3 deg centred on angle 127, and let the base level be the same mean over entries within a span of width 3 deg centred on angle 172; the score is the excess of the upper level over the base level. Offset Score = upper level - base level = 0.30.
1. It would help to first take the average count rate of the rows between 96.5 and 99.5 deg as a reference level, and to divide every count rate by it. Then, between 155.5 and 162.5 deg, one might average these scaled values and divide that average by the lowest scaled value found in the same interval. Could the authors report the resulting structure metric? 1.036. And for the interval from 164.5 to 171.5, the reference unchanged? 1.073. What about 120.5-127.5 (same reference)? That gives 1.069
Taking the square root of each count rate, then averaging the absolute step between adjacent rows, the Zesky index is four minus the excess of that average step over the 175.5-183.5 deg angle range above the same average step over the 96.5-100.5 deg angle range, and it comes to 4.00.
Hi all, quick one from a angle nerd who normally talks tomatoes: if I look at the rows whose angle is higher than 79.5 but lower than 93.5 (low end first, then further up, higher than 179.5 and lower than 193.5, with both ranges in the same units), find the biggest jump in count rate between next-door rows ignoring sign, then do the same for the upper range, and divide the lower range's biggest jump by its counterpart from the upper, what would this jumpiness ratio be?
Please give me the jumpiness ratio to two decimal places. 0.57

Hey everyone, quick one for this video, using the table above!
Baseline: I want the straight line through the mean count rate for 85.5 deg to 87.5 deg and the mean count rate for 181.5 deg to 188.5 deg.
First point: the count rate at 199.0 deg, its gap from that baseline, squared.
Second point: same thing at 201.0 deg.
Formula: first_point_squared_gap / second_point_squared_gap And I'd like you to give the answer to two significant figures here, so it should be 1.1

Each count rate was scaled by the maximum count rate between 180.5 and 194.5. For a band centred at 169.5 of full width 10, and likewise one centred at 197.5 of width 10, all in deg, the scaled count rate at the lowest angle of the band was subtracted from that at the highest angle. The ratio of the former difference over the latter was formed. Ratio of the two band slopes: 8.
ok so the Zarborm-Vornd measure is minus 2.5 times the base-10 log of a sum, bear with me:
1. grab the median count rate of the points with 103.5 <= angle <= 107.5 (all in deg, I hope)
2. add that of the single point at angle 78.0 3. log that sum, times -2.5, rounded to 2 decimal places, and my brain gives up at -1.01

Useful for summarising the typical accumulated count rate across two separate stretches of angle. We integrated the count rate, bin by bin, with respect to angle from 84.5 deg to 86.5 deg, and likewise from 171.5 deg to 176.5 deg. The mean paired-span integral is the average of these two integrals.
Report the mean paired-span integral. 3.2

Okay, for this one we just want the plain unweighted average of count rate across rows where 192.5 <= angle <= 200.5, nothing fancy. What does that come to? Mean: 1.09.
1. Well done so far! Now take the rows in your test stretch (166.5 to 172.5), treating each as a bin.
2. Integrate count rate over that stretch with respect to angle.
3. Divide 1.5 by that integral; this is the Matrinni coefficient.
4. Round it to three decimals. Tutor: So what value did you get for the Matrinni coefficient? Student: 0.242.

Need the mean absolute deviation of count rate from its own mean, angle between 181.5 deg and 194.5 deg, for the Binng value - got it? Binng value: 0.18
